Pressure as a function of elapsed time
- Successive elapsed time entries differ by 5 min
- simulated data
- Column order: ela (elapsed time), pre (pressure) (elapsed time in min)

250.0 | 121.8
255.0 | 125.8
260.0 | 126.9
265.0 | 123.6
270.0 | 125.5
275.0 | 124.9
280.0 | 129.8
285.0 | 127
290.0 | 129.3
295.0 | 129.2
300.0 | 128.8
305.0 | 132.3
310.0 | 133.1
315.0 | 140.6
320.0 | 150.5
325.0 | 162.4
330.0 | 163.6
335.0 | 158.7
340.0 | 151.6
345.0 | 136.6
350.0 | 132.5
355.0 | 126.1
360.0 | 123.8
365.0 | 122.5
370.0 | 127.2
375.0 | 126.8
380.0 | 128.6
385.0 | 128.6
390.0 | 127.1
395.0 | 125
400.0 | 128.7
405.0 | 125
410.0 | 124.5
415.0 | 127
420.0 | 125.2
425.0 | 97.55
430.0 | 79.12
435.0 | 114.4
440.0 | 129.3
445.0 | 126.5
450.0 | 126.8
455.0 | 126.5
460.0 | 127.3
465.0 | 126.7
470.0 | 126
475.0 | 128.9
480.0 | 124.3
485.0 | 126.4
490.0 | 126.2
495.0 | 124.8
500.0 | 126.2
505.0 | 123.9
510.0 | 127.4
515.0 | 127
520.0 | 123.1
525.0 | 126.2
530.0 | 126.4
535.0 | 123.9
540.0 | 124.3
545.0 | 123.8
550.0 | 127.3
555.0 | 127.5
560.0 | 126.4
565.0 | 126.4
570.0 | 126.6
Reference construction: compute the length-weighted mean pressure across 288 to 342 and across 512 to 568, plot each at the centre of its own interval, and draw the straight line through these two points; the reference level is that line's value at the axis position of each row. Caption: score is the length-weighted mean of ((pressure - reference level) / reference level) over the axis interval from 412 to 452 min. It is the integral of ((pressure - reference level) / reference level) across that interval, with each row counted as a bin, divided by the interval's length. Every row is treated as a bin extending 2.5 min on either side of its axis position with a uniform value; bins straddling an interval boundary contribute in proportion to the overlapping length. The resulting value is -0.14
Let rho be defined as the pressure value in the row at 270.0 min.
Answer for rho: 125.5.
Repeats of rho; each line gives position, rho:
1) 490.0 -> 126.2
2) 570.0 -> 126.6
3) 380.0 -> 128.6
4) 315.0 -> 140.6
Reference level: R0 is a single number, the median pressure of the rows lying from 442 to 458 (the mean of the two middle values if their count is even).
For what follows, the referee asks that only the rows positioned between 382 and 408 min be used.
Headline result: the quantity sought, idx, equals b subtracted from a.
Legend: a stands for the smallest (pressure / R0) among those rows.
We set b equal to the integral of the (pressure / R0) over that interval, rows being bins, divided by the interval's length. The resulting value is -0.015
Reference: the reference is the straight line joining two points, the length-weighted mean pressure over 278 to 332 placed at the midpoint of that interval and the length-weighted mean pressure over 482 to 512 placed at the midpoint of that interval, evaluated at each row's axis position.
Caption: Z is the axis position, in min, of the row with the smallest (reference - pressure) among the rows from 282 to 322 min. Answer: 320.0 min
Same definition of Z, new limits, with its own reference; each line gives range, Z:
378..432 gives 400.0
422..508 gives 475.0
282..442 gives 330.0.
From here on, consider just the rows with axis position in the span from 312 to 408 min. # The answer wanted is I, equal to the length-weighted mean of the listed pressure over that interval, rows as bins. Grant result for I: 136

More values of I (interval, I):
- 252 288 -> 126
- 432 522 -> 125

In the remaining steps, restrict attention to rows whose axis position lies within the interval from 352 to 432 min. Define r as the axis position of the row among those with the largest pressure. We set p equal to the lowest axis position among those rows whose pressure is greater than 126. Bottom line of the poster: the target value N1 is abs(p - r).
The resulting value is 45 min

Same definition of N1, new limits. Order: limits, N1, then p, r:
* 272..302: 0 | 280.0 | 280.0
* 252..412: 70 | 260.0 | 330.0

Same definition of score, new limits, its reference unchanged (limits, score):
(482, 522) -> -0.02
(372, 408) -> -0.08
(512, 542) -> -0.01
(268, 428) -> -0.07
